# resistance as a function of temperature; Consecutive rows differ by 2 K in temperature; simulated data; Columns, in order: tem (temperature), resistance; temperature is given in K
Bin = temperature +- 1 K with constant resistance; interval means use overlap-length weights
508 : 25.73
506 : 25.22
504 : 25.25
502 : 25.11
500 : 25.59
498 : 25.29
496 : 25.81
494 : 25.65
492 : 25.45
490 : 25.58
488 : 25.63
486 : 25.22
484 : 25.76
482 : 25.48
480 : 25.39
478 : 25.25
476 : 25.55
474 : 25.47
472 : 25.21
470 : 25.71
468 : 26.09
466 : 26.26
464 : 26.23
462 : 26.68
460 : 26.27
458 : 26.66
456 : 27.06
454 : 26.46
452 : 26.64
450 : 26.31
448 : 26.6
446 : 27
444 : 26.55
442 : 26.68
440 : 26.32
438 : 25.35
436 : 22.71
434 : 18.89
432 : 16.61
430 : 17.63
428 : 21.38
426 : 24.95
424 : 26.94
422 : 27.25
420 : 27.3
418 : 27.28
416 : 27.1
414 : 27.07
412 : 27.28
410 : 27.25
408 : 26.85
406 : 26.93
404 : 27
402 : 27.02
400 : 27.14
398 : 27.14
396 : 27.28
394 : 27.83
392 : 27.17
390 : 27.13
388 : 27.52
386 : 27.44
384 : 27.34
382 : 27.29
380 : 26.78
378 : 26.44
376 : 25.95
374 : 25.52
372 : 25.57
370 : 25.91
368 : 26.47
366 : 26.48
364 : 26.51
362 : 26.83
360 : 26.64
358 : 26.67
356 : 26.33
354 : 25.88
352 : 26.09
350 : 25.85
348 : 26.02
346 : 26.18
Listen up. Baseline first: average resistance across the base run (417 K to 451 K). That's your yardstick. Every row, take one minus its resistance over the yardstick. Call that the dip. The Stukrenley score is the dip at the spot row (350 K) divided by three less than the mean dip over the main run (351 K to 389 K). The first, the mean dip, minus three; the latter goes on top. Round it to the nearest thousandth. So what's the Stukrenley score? 0.018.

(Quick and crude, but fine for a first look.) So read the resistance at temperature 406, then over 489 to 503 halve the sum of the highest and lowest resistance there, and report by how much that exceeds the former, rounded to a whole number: -1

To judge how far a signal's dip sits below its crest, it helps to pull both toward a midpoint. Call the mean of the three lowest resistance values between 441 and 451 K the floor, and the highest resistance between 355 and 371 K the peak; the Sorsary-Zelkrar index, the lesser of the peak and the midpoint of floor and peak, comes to 26.7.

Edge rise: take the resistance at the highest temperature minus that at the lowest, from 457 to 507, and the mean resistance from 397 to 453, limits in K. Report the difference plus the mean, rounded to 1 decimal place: 24.0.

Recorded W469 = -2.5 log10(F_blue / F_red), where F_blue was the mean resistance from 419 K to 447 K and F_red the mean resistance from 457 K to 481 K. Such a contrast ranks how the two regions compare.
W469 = 0.084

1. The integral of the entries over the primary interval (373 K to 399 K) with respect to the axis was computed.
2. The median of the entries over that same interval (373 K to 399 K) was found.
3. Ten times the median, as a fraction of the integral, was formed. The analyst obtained 0.39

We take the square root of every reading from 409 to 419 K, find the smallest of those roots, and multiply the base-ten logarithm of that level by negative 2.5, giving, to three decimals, -1.791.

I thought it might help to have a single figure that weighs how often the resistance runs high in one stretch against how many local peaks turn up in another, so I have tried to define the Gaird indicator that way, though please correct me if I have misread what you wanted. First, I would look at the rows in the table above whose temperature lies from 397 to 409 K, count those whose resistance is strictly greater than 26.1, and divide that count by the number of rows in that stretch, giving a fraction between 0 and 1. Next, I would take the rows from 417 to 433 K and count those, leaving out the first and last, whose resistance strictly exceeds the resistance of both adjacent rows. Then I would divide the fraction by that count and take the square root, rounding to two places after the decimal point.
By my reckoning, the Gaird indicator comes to 1.00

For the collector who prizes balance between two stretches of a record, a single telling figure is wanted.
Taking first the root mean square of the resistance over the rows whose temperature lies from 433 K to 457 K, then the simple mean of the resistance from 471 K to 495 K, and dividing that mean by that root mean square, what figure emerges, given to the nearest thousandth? 0.993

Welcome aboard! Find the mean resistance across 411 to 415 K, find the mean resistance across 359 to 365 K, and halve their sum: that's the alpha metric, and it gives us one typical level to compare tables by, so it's 26.9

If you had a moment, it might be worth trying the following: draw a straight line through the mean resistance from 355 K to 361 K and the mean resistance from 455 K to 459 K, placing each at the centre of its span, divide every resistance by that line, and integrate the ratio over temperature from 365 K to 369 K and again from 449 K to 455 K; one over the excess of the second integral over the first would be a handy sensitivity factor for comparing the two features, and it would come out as 0.5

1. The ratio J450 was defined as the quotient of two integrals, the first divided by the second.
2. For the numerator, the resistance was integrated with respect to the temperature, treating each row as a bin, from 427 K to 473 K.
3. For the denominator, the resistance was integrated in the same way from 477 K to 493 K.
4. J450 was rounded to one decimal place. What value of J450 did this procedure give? 2.8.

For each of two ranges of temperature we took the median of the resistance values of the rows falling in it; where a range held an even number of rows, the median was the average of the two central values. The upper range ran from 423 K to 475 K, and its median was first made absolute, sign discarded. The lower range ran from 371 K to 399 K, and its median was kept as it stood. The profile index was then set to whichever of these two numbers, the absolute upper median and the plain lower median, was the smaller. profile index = 26.3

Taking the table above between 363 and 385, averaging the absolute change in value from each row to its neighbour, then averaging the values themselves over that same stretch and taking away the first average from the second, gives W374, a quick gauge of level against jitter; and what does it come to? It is 26.1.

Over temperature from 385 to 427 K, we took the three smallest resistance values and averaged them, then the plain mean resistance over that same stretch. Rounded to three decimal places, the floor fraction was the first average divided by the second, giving 0.969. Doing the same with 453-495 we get 0.976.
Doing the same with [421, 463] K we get 0.714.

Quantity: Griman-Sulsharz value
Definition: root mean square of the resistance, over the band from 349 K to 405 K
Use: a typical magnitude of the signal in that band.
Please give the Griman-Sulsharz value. 26.7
